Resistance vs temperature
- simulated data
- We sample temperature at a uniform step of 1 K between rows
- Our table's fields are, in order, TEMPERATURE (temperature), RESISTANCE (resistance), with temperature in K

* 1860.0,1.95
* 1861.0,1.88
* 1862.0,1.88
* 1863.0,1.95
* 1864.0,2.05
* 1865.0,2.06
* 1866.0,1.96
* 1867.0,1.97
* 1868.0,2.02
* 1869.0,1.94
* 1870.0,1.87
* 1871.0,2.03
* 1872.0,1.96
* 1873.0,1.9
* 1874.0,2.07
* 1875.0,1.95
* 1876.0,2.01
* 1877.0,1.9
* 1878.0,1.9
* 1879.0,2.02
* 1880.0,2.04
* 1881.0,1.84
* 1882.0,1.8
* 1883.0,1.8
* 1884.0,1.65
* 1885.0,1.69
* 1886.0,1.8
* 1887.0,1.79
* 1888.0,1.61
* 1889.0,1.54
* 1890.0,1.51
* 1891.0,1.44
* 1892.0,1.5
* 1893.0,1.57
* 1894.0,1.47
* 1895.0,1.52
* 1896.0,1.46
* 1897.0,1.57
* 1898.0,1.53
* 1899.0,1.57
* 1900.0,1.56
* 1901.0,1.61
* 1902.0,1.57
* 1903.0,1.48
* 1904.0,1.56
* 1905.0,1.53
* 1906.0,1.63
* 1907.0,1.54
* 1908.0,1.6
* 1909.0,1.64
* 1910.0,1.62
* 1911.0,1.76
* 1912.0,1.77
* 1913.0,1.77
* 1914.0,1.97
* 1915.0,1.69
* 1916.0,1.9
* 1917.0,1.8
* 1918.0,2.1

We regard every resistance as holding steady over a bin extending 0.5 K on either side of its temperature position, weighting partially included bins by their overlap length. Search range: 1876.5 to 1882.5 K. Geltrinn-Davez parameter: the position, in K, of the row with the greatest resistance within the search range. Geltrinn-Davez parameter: 1880.0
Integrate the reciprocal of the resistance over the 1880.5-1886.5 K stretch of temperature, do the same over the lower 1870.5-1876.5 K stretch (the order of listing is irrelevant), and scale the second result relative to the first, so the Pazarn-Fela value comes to 0.89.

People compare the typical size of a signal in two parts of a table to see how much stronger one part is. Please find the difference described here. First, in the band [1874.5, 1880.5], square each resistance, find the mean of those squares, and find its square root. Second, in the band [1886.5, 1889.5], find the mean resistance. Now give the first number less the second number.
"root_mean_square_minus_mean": 0.32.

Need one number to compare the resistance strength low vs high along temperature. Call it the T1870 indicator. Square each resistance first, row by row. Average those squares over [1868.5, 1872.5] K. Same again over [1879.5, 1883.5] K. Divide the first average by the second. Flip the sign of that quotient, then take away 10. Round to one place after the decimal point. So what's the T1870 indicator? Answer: -11.1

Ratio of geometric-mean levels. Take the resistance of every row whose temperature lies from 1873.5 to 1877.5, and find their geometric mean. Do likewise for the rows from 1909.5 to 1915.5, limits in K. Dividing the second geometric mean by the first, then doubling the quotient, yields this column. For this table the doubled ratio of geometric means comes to 1.78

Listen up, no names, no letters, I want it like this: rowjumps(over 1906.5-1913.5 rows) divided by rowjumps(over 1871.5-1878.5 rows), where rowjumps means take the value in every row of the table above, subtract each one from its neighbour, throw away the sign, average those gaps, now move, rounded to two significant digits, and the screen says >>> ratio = 0.52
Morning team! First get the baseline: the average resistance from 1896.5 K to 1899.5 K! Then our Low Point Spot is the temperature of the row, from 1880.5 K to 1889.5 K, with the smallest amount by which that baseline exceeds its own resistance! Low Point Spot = 1881.0 K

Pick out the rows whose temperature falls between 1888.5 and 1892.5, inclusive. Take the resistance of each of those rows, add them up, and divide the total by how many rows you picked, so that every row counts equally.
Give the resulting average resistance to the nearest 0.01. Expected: 1.50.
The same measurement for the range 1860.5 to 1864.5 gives 1.94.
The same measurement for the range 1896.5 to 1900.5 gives 1.56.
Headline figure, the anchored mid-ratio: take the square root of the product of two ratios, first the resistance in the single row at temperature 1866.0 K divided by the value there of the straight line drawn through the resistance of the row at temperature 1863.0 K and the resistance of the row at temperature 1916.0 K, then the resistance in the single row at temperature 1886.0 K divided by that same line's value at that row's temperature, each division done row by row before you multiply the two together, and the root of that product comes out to 0.97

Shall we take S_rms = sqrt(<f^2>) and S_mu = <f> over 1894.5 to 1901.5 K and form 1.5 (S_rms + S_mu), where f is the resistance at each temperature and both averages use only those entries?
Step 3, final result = 4.64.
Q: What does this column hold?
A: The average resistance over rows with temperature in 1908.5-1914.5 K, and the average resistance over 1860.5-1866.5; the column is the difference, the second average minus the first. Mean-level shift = 0.21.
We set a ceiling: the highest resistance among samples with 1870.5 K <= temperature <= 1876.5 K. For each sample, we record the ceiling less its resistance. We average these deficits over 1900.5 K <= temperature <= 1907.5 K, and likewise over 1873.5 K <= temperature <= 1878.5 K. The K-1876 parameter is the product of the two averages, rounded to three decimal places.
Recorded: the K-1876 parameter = 0.053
